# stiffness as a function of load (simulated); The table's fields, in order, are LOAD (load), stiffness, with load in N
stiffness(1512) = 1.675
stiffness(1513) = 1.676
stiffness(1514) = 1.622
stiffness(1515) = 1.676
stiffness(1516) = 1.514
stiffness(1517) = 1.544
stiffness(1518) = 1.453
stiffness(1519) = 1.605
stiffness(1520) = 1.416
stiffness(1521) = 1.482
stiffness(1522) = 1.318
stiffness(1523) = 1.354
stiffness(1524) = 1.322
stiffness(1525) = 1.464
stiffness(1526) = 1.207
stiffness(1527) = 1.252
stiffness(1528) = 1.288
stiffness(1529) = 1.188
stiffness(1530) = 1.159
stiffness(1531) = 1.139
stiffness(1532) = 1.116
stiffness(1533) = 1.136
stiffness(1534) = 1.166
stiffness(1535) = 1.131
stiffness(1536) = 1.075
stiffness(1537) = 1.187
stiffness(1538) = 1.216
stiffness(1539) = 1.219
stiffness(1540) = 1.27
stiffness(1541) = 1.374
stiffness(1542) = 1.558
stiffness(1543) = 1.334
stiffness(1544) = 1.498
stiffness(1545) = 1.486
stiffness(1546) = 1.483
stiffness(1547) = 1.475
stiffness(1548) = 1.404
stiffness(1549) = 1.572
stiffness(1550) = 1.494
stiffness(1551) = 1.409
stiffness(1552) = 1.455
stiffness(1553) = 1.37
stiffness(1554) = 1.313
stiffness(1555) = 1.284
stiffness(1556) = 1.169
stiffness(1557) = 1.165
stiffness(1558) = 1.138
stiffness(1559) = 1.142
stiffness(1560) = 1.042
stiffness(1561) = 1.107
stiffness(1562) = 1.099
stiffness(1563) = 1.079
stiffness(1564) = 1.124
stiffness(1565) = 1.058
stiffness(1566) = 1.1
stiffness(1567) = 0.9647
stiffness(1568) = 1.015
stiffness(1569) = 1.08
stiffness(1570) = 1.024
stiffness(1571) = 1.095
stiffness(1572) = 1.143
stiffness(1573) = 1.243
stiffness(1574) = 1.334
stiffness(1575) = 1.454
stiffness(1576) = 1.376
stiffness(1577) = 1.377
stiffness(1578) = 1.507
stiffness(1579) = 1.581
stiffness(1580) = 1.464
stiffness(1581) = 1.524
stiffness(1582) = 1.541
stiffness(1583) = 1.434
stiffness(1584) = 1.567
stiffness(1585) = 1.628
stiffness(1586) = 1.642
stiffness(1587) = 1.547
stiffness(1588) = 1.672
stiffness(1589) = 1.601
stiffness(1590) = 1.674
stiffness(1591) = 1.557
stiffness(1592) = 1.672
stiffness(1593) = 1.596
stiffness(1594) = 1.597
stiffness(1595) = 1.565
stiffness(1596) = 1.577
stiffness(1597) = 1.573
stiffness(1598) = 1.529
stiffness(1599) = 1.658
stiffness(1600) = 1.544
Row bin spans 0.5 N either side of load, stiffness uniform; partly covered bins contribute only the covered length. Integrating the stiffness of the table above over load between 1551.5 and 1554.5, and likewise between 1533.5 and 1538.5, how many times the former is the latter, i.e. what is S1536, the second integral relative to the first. 1.4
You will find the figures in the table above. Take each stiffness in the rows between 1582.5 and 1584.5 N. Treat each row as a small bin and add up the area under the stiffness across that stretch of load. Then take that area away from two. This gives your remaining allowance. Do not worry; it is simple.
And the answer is -1.0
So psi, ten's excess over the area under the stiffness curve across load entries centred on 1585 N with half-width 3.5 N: -1.0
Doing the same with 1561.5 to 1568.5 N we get 2.6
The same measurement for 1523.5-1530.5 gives 1.1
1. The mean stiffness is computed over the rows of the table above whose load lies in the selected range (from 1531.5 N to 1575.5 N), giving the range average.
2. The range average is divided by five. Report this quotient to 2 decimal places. 0.25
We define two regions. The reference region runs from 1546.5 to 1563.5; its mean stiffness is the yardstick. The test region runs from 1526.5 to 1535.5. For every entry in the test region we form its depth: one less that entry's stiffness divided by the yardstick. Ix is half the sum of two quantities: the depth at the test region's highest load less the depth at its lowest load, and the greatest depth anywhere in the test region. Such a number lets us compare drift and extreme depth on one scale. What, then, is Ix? 0.11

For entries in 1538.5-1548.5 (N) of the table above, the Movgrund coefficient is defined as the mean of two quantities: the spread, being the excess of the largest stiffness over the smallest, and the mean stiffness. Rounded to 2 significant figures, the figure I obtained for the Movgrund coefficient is 0.87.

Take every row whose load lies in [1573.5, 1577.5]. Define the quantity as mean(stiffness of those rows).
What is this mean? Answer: 1.39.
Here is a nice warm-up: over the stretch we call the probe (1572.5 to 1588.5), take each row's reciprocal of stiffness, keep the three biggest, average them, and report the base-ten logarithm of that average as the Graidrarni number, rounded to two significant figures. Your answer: -0.12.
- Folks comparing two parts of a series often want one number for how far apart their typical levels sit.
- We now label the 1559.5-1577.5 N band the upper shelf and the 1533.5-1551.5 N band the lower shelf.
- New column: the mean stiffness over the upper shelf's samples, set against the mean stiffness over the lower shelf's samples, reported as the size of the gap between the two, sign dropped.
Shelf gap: 0.20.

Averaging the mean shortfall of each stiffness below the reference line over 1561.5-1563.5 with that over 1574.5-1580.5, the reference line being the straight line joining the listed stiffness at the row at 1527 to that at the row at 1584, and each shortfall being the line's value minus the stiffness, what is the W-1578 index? 0.22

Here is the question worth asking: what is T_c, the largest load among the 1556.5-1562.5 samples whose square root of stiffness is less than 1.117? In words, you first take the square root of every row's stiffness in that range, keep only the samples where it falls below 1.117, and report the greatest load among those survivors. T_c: 1562 N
